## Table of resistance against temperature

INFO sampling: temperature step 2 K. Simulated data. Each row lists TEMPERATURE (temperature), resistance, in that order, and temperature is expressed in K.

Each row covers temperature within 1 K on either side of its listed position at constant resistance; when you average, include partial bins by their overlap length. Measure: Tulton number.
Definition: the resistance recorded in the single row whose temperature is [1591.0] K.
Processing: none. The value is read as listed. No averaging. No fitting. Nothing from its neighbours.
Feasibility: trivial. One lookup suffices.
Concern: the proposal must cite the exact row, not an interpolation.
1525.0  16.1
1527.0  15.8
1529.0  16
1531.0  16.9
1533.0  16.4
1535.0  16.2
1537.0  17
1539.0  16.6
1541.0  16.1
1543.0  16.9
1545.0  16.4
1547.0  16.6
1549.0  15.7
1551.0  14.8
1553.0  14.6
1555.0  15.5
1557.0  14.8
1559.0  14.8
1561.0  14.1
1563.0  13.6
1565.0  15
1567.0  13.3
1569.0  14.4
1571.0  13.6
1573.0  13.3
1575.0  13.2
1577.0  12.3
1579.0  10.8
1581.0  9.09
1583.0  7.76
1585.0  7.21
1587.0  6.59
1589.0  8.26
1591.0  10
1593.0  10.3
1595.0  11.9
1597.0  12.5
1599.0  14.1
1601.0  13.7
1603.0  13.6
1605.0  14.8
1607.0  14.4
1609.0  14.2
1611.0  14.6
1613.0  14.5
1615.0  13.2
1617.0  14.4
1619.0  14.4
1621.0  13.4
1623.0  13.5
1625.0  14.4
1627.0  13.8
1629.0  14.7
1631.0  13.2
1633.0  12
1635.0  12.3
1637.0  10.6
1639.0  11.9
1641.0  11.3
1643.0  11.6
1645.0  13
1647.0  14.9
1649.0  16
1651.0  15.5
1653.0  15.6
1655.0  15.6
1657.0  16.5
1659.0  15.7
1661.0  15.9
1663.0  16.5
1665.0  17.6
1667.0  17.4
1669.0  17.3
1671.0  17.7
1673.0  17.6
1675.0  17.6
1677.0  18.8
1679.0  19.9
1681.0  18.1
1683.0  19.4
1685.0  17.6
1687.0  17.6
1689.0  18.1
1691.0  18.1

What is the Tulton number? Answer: 10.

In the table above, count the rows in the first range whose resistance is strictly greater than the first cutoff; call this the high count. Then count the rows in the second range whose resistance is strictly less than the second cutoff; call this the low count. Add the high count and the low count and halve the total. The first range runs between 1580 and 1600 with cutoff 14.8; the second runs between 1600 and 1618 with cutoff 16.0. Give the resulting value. 4.5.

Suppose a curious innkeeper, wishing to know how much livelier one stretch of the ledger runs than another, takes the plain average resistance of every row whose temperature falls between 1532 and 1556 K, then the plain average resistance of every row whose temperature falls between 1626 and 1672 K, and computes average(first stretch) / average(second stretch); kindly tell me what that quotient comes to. 1.1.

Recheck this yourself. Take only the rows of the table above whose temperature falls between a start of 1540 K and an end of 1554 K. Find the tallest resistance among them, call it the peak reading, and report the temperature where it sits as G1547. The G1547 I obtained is 1543.0 K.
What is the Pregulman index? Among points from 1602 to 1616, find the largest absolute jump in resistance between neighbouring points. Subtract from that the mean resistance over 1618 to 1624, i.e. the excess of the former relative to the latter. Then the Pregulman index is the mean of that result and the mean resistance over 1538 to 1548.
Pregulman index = 2.0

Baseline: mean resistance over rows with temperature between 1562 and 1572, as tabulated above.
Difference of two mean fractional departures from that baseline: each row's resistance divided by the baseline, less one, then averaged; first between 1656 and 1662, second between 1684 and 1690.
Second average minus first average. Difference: 0.12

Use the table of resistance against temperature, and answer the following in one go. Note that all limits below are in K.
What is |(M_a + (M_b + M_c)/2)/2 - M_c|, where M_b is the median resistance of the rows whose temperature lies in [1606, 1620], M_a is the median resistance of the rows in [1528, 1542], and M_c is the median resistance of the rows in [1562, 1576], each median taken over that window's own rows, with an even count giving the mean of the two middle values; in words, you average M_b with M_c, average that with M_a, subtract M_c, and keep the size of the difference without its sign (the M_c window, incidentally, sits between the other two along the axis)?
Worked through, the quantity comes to 1.60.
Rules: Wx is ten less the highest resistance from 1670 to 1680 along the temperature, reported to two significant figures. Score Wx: -9.9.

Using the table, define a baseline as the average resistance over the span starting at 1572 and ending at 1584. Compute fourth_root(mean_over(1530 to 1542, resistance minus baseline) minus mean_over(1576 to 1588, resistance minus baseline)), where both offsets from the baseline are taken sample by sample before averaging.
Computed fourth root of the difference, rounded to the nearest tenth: 1.7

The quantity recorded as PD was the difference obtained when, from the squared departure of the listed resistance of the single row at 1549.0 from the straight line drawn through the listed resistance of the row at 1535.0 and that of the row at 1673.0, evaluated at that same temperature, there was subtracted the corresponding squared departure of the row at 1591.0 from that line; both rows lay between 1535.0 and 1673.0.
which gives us -45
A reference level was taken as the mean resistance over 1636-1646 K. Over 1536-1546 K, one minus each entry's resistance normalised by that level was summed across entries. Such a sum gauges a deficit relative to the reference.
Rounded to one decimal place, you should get -2.1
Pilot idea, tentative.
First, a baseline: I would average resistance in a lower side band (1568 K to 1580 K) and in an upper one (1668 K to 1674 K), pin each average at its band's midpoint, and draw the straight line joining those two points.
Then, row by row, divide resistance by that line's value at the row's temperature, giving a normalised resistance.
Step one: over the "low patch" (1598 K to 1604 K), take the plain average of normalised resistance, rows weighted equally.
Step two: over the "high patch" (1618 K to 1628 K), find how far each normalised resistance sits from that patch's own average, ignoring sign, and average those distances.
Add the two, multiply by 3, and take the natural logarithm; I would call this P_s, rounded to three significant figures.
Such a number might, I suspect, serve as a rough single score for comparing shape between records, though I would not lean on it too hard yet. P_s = 1.10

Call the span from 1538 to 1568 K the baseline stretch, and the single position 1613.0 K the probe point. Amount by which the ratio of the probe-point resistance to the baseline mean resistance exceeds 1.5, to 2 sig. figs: -0.55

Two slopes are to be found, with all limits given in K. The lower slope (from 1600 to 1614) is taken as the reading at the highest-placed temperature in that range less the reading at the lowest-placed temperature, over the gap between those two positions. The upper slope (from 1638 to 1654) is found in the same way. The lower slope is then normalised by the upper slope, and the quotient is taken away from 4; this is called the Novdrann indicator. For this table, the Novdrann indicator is 3.7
